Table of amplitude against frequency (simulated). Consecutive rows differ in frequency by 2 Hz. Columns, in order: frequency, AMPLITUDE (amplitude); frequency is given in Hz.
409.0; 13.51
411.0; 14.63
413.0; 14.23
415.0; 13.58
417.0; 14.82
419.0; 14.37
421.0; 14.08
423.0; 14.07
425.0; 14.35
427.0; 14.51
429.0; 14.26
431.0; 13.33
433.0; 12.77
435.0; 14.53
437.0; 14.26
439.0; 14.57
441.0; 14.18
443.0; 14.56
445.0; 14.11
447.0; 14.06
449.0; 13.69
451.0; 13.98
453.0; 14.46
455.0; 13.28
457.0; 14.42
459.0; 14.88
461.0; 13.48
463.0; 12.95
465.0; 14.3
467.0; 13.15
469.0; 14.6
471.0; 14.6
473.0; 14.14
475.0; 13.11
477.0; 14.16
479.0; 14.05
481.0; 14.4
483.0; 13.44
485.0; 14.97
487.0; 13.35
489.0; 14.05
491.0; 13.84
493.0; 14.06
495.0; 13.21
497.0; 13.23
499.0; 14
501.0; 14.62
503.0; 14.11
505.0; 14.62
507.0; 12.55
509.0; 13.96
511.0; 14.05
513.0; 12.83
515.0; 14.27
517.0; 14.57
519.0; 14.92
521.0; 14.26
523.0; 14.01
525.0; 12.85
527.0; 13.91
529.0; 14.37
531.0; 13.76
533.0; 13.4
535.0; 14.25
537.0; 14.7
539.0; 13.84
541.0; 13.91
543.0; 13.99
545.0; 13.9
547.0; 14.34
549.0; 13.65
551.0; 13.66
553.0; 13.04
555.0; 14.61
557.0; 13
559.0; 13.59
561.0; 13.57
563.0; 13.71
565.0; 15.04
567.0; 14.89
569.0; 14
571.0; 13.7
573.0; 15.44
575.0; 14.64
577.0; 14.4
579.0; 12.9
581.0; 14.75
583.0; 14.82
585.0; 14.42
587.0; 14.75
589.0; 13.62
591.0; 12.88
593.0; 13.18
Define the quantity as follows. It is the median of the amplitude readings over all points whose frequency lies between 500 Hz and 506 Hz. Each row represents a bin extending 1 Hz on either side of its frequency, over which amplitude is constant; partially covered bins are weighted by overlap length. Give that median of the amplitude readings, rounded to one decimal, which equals 14.6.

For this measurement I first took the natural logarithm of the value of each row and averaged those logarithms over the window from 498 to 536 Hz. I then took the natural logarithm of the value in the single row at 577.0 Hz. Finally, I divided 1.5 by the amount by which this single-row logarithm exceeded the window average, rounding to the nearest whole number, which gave 47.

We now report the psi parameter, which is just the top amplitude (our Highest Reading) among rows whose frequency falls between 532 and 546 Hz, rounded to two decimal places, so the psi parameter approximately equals 14.70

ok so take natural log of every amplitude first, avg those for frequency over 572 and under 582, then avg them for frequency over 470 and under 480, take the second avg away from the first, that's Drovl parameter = 0.03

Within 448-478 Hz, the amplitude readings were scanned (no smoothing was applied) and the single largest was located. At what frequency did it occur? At 459.0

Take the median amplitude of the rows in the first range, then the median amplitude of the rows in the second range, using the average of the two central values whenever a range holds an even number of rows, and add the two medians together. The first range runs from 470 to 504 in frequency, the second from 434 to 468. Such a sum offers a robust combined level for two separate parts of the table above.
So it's 28.2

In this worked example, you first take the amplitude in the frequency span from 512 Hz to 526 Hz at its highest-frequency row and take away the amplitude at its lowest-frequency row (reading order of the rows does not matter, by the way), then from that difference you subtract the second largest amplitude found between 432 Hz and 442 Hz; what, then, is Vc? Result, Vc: -14.5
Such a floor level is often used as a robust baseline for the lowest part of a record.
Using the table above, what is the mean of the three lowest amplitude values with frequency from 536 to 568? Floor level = 13.2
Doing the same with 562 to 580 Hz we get 13.4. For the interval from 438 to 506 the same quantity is 13.1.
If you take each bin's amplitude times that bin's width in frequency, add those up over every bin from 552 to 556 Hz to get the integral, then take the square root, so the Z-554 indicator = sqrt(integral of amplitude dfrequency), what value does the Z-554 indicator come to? 7.44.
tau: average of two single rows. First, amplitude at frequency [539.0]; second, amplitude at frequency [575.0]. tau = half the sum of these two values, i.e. 14.2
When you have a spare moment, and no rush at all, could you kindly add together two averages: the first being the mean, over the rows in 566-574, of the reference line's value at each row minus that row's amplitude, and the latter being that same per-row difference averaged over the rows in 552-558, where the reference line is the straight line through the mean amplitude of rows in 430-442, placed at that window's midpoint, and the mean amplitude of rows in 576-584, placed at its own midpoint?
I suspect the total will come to 0.31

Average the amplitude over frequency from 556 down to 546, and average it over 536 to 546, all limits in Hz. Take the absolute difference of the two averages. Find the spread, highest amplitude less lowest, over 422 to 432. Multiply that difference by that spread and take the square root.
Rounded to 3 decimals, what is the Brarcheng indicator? 0.495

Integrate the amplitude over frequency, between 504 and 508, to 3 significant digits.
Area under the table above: 54.3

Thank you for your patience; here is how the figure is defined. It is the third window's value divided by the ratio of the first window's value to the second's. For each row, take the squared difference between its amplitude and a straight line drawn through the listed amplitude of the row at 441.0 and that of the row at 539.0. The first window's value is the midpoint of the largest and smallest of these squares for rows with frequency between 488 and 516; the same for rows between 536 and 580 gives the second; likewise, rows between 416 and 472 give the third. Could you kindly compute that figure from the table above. 1.6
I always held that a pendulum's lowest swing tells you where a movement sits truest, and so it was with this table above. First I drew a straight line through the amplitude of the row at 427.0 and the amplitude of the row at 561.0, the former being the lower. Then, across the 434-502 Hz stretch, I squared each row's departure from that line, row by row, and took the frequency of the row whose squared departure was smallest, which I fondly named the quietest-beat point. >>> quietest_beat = 477.0 Hz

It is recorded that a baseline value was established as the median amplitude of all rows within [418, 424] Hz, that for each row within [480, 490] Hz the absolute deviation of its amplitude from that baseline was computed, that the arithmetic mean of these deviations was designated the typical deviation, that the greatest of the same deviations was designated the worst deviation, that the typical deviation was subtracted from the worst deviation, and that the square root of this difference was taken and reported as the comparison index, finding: 0.61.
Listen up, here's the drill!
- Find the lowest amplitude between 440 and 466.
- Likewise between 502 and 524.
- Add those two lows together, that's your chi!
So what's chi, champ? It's 25.5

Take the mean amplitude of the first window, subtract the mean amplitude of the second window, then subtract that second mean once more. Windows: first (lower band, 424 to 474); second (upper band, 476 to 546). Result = -13.9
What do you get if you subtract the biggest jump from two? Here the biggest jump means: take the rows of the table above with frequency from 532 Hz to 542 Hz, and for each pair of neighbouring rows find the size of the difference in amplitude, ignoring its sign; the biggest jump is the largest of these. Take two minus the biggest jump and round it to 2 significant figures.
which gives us 1.1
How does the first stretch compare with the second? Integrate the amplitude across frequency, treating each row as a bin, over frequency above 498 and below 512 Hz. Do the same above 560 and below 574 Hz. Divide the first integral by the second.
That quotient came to 0.98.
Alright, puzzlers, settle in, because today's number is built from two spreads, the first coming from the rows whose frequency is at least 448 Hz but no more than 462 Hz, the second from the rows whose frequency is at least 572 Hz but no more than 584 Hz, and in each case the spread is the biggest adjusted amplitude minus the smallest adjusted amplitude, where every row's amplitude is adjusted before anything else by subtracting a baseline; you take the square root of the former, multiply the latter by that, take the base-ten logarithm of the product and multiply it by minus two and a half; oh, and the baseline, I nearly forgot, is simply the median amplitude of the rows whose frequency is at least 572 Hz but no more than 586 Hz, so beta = -1.3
